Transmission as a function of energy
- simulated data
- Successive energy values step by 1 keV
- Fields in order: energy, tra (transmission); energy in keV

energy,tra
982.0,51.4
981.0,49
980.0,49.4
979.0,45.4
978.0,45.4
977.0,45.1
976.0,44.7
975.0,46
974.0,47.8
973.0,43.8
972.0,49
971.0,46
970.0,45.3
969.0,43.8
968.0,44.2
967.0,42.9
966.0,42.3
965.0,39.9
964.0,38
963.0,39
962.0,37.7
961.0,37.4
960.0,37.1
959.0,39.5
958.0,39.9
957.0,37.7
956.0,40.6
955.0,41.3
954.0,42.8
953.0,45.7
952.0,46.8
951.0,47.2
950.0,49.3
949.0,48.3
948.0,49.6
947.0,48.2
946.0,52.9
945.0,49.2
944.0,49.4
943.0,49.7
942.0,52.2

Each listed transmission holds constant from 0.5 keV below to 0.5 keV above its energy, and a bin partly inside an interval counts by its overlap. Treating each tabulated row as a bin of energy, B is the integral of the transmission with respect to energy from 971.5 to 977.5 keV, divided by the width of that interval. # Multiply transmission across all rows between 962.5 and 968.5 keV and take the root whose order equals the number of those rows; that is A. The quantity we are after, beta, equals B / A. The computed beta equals 1.12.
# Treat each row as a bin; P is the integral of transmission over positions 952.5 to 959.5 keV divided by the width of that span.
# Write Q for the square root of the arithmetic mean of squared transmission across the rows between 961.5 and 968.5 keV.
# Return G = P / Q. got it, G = 1.011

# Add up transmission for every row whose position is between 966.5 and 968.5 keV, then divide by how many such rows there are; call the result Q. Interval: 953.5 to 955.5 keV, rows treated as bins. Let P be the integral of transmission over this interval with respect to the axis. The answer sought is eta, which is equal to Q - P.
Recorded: -41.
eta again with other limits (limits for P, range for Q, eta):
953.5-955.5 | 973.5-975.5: -37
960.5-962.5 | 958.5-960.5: -37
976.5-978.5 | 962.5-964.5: -52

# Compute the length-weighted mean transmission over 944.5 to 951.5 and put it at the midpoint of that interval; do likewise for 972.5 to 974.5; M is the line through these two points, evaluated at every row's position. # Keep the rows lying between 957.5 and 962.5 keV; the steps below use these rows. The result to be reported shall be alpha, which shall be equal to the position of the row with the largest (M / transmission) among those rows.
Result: 960.0 keV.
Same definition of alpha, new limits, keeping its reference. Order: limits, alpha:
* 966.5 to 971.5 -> 967.0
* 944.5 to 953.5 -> 953.0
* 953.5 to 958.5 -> 957.0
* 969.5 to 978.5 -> 973.0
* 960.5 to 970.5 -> 961.0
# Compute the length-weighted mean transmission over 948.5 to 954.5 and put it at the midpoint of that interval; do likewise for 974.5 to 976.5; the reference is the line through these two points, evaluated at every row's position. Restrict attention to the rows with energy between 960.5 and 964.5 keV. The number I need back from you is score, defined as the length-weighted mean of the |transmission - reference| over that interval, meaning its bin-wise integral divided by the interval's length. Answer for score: 8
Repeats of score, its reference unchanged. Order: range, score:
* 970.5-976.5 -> 2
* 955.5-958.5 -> 7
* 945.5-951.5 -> 2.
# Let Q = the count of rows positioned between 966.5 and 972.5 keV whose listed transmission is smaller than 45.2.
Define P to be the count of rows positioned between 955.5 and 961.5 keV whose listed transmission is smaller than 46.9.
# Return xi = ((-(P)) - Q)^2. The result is 81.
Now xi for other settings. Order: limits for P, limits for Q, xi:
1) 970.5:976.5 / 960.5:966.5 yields 100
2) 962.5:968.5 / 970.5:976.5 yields 64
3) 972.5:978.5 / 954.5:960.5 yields 121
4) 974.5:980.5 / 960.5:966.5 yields 121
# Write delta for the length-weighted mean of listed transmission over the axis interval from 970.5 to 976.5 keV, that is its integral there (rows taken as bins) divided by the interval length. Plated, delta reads 46.2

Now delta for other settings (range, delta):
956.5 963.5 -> 38.3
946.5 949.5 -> 48.7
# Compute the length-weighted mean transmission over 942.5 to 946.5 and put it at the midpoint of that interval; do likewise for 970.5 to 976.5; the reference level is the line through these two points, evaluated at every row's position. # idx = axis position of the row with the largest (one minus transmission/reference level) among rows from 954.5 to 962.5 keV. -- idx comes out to 960.0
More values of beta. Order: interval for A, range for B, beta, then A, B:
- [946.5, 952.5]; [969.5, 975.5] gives 0.96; 48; 46.3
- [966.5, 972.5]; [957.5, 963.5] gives 0.85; 45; 38.4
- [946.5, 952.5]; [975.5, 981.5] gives 0.96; 48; 46.5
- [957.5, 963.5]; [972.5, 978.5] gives 1.18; 38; 45.5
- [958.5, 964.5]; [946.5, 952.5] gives 1.27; 38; 48.2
